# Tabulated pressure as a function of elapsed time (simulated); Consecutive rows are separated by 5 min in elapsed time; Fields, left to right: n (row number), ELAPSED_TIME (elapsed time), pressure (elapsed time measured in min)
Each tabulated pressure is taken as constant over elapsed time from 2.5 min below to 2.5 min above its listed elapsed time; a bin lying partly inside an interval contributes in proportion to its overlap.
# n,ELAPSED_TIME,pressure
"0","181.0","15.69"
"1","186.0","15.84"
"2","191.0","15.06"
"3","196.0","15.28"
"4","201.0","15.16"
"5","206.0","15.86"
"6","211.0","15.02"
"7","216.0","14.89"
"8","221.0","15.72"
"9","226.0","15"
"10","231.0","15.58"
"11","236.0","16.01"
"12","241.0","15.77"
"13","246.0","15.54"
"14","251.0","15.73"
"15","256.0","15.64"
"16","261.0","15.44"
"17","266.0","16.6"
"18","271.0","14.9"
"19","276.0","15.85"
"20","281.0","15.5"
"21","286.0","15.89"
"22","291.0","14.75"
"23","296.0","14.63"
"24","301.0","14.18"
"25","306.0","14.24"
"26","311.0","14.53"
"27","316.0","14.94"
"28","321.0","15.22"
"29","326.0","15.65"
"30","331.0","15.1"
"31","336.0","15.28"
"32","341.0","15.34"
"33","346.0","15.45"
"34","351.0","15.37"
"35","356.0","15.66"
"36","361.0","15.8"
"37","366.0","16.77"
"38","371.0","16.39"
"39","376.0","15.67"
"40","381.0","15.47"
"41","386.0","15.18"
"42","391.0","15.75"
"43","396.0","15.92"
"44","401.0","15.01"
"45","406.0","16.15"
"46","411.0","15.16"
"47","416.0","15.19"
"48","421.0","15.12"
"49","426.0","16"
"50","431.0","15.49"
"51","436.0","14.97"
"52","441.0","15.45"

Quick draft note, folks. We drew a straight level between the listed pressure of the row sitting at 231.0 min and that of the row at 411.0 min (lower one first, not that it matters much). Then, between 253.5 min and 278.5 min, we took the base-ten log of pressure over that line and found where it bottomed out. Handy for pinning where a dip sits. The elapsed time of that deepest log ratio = 271.0 min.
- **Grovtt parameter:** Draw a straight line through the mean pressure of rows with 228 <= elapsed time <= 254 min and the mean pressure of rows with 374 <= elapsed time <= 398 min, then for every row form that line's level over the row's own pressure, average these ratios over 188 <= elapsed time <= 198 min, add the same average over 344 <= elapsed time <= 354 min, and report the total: 2.05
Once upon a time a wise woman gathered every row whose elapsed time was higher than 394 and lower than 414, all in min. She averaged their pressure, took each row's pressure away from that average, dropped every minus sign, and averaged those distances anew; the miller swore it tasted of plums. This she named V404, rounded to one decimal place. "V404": 0.5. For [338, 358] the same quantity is 0.1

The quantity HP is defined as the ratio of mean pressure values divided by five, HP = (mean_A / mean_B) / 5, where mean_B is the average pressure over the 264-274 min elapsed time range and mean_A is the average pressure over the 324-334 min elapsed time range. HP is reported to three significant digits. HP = 0.195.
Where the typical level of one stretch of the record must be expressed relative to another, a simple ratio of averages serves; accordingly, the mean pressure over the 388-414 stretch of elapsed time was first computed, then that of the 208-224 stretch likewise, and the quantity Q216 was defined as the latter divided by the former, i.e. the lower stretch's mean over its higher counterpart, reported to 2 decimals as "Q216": 0.98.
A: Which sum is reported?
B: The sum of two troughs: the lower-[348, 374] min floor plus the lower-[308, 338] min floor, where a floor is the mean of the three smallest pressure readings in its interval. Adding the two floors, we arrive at 30.47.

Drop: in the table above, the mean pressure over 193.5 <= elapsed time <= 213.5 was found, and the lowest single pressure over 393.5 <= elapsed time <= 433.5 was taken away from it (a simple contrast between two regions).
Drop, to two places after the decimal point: 0.32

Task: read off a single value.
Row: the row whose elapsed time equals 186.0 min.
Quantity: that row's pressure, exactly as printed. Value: 15.84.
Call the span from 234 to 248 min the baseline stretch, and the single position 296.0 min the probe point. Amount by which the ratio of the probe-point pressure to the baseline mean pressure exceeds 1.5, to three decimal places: -0.572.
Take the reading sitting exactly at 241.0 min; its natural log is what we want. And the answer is 2.76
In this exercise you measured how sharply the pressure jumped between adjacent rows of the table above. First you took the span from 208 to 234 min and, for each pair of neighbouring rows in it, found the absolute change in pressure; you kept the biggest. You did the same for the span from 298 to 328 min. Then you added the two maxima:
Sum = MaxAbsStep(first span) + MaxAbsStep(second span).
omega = 1.3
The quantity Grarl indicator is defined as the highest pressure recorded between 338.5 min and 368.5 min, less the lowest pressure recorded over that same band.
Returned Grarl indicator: 1.4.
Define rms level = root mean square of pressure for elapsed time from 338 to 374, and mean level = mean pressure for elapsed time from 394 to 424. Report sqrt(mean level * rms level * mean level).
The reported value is 61.4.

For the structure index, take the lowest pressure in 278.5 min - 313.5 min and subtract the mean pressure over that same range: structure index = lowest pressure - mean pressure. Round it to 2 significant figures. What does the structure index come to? -0.64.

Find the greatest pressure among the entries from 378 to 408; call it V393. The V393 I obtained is 16.15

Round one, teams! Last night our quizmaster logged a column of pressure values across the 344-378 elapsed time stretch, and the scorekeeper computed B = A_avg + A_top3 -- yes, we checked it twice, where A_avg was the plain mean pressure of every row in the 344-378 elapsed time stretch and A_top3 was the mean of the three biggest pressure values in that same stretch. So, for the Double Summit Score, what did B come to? 32.2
